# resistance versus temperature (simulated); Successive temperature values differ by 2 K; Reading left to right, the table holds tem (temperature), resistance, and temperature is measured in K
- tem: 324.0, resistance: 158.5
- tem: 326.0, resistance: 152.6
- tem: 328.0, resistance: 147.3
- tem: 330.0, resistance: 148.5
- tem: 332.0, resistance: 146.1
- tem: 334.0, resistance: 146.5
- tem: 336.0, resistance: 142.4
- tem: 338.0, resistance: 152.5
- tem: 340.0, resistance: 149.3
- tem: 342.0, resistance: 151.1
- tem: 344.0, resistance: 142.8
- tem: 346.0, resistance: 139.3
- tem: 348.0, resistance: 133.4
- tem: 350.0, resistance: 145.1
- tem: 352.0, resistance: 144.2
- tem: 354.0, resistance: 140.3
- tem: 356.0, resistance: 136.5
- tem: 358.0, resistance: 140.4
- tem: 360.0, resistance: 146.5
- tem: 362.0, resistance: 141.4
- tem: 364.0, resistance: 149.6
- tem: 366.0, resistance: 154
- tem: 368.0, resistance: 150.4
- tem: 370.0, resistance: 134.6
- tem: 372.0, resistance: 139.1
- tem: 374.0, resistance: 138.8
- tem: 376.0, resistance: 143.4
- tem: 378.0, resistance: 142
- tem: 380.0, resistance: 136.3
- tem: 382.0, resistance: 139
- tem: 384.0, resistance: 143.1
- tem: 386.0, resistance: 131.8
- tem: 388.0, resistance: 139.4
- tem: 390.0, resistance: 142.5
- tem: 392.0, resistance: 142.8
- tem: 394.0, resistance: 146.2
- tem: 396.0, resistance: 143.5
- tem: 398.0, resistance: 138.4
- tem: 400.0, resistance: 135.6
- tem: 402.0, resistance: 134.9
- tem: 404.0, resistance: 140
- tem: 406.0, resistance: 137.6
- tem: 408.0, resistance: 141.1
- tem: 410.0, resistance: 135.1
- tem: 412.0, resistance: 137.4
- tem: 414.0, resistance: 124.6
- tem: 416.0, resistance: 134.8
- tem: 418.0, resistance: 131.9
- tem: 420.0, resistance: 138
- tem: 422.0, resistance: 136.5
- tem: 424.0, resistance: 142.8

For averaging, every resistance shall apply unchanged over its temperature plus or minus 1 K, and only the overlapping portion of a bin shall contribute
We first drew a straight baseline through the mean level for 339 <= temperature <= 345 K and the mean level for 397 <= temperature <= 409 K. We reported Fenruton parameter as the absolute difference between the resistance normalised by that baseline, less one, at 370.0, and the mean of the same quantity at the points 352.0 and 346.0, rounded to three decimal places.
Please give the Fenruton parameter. 0.027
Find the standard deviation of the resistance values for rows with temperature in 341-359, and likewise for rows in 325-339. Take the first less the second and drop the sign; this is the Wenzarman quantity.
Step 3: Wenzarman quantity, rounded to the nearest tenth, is 1.5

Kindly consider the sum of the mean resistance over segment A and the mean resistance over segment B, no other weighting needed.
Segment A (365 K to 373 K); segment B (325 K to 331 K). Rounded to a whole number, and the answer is 294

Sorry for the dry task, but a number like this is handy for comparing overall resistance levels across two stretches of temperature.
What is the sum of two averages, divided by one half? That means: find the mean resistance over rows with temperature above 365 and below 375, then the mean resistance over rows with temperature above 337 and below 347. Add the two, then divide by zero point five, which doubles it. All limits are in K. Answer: 581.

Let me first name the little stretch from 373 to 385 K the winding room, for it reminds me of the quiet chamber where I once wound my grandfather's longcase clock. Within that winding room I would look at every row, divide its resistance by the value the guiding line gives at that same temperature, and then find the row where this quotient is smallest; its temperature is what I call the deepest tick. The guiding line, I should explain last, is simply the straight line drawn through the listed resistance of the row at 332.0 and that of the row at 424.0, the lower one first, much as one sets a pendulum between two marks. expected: 380.0 K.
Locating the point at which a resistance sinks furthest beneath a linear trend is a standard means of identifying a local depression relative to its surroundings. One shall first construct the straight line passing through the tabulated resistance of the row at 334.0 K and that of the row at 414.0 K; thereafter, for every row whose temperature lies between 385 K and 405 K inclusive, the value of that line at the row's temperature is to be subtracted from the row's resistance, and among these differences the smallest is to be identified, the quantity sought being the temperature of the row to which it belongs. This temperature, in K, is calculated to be 386.0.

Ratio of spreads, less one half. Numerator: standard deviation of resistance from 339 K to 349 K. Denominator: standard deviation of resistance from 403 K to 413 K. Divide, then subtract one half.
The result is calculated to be 2.58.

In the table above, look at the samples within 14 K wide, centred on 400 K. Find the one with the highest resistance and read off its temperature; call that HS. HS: 394.0 K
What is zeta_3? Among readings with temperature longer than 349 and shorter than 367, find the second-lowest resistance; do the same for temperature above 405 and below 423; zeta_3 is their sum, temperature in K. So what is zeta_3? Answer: 272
